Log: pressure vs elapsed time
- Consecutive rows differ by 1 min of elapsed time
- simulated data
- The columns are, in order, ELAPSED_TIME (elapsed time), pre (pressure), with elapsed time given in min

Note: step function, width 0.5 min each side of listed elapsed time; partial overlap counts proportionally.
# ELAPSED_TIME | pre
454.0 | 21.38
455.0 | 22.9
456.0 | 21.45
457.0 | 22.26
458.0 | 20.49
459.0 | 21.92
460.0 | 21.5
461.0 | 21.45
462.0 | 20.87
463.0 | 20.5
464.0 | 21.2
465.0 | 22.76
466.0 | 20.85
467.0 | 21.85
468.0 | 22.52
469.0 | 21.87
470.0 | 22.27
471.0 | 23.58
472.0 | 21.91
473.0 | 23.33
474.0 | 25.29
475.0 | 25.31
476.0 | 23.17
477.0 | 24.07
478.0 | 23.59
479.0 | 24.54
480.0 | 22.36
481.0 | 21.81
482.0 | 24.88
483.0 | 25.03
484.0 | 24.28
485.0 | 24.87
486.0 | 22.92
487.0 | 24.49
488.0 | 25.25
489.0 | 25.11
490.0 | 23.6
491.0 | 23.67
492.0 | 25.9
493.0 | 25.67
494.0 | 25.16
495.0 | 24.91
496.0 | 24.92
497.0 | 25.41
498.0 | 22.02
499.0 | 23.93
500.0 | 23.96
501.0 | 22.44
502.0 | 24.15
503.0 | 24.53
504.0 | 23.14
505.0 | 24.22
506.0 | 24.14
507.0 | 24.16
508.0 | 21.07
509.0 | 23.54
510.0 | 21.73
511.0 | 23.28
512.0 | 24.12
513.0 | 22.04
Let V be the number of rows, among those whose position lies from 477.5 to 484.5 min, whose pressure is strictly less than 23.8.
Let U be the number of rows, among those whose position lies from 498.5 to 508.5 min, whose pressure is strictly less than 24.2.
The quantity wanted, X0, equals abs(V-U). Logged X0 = 5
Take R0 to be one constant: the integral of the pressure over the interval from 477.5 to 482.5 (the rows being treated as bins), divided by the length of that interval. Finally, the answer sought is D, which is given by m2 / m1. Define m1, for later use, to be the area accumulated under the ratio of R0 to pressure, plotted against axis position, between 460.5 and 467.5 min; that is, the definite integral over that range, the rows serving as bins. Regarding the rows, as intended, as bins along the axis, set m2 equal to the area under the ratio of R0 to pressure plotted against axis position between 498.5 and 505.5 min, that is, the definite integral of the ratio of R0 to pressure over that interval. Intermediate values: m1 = 7.69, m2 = 6.91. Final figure 0.90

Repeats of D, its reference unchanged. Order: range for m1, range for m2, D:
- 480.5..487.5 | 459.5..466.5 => 1.13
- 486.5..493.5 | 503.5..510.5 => 1.07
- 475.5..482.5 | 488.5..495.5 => 0.94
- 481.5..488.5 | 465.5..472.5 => 1.11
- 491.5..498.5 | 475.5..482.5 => 1.06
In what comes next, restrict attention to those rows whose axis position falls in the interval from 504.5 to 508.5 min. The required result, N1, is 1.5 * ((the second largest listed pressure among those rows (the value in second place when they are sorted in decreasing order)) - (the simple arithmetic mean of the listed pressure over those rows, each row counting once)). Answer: 1.1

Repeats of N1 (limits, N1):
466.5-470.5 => 0.2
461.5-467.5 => 0.8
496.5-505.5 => 1.2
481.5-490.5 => 0.9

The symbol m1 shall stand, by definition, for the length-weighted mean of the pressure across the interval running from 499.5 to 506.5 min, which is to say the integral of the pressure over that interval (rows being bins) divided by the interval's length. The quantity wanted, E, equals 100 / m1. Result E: 4.20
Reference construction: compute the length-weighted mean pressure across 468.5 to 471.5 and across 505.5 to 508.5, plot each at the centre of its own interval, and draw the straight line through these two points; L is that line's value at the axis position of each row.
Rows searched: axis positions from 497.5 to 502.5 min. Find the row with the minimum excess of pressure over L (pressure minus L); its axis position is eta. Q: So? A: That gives 498.0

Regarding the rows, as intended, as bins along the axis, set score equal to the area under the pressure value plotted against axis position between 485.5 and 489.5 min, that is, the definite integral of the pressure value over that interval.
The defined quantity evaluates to 98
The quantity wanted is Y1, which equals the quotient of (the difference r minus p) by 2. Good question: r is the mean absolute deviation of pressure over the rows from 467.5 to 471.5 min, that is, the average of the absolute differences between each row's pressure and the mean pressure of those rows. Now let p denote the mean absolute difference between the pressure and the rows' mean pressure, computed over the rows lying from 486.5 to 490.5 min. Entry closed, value -0.03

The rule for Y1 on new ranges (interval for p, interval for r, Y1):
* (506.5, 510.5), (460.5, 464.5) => -0.45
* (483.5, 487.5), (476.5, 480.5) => 0.03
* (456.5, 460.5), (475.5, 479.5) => -0.04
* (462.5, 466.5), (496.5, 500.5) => 0.09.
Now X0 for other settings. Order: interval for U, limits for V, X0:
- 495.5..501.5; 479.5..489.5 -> 1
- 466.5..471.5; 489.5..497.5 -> 3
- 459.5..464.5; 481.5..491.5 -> 2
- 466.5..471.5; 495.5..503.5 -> 3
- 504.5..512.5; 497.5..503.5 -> 5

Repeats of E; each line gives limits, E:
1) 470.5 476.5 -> 4.21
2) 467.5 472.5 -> 4.46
